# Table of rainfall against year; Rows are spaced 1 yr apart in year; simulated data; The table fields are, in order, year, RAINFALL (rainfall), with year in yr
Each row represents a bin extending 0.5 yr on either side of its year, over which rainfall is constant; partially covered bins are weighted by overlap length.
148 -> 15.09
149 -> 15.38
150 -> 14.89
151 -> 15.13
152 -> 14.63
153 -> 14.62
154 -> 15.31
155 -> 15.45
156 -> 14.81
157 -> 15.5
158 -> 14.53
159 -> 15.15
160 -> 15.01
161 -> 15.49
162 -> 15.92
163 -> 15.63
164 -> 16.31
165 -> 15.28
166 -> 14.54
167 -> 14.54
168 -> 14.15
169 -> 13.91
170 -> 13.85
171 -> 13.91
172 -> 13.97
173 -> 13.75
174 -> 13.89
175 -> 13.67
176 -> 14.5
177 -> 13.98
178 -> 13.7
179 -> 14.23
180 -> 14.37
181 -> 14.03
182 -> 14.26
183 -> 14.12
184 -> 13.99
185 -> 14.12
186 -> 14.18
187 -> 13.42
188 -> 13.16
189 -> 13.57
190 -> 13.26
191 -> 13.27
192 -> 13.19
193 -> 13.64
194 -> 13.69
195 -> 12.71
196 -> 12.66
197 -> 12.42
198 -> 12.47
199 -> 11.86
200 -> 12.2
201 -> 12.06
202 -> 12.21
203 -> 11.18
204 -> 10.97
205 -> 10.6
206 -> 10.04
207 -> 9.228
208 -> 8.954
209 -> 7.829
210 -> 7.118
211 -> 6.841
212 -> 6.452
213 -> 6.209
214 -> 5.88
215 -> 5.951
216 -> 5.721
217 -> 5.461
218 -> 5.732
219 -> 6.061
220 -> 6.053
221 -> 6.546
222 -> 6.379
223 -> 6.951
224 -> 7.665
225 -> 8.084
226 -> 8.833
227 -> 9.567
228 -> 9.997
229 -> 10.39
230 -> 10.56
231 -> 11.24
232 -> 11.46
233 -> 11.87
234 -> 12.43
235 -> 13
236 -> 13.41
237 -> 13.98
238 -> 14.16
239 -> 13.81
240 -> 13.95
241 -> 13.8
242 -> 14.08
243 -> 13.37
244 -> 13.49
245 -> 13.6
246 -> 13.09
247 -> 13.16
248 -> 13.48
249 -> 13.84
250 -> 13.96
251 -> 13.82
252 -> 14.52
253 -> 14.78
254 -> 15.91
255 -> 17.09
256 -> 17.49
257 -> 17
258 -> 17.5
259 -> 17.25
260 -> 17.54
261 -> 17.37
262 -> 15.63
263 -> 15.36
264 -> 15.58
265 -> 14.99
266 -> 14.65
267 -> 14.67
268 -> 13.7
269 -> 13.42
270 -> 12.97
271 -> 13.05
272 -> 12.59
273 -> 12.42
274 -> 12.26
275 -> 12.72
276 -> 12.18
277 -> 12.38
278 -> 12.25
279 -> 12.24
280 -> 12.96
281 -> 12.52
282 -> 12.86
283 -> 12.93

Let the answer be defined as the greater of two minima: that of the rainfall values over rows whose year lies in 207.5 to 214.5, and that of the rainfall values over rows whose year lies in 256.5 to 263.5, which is 15.4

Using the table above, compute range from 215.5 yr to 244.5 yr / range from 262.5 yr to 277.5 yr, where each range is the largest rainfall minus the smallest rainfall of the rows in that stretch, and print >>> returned 2.6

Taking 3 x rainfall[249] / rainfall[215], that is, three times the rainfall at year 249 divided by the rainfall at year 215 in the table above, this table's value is 7.0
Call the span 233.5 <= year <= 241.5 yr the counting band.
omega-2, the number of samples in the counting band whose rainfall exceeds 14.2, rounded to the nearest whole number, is 0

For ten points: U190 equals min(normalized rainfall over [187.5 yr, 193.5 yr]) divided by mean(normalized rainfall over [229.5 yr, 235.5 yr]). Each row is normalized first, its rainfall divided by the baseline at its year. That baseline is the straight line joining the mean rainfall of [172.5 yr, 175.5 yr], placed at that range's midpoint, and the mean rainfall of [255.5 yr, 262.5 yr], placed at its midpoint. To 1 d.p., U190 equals 1.2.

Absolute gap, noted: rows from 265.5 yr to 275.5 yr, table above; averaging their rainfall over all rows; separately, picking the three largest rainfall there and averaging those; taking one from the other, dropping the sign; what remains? 1.1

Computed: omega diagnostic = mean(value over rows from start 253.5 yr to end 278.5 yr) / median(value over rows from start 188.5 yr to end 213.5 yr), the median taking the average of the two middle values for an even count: 1.2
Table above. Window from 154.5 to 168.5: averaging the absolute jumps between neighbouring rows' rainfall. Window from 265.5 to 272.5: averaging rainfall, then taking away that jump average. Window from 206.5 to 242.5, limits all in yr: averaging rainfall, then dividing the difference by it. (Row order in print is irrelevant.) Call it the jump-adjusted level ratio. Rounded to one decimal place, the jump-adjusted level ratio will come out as 1.4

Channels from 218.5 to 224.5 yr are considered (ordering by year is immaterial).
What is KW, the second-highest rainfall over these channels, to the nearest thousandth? 6.951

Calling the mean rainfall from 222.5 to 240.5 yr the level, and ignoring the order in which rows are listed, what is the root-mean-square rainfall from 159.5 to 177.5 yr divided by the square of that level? 0.12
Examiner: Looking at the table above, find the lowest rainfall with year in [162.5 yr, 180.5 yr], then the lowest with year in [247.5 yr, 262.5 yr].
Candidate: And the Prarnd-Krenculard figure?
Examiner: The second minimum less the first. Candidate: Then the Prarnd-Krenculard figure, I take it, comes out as 0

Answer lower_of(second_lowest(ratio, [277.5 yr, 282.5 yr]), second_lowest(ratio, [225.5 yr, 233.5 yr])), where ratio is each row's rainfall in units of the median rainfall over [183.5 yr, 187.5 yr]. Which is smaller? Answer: 0.68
